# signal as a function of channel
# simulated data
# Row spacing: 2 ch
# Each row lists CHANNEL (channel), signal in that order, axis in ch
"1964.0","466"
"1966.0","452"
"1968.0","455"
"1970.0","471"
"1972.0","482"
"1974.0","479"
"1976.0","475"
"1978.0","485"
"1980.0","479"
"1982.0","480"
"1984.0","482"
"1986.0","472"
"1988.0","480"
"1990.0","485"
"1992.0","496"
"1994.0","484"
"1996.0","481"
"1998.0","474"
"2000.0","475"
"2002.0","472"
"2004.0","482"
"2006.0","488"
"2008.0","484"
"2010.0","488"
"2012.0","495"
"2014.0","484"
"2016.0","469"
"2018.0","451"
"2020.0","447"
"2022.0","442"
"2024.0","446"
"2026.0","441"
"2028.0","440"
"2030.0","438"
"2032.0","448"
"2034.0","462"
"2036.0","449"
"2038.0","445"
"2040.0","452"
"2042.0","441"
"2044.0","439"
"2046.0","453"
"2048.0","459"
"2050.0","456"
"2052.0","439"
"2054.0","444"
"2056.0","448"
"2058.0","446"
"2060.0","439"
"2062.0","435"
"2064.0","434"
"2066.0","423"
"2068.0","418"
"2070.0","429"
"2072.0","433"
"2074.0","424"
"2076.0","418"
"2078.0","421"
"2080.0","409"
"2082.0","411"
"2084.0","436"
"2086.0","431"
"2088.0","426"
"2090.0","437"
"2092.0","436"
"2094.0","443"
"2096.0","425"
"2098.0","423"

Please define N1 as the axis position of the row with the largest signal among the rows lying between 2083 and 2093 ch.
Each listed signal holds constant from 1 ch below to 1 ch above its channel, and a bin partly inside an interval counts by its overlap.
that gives 2090.0 ch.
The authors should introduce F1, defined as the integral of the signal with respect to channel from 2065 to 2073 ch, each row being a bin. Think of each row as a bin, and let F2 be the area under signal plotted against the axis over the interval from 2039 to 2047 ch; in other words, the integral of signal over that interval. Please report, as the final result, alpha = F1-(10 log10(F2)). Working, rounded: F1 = 3406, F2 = 3570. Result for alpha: 3370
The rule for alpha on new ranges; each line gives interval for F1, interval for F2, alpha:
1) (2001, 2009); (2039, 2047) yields 3816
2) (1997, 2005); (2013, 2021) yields 3770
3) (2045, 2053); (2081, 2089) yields 3579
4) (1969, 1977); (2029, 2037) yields 3778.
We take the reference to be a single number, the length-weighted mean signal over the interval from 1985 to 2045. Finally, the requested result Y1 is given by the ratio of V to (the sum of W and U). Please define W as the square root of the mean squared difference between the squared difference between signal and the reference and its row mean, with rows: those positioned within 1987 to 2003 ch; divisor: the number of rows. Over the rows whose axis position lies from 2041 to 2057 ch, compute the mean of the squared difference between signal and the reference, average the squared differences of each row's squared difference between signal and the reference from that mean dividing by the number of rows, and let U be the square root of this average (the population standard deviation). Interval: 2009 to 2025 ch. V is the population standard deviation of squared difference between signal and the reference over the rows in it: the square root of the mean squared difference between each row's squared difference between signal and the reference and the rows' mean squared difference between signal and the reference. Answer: 0.5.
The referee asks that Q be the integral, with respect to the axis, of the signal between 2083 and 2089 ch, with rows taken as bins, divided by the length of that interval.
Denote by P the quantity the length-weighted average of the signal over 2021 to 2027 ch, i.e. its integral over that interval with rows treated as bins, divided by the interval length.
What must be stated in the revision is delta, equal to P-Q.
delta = 12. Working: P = 443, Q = 431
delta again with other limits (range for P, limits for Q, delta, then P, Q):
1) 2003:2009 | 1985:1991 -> 6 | 485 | 479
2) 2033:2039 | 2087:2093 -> 19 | 452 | 433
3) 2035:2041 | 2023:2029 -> 6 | 449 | 442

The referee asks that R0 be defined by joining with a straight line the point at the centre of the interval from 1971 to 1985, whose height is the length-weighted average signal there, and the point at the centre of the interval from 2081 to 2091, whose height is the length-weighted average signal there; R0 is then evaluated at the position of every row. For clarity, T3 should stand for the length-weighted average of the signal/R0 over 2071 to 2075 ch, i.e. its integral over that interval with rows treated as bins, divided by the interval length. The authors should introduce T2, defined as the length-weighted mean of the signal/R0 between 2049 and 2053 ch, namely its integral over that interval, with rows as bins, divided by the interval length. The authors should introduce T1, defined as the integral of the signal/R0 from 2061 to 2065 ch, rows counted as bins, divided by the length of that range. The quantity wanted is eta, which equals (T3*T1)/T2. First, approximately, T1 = 0.99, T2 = 1.005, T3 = 0.99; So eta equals 0.97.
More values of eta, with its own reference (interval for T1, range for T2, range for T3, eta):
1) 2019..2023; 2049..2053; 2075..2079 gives 0.93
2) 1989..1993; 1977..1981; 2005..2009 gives 1.07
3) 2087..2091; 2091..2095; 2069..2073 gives 0.97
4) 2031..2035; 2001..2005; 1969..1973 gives 0.97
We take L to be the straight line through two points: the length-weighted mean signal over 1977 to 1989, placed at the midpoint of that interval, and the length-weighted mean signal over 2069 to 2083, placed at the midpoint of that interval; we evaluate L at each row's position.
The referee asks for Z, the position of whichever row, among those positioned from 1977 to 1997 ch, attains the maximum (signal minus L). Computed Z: 1992.0 ch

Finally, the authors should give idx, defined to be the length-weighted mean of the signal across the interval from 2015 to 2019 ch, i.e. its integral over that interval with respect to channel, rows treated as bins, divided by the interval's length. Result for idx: 460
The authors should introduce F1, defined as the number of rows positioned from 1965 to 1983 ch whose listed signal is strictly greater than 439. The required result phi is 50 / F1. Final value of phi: 5.6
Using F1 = 9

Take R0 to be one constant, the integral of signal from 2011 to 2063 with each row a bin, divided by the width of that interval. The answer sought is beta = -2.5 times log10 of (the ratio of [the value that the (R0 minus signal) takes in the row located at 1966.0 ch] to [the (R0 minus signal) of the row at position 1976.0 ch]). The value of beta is 2.9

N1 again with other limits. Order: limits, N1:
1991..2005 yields 1992.0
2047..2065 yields 2048.0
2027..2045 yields 2034.0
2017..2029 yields 2018.0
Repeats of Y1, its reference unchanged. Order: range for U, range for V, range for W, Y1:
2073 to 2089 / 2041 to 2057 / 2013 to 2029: 0.3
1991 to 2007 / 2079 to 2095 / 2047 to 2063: 1.7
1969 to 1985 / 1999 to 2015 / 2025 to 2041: 0.7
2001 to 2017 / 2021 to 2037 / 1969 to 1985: 0.6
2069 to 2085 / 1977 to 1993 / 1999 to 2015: 0.2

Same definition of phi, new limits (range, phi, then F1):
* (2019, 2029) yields 10.0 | 5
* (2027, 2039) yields 10.0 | 5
